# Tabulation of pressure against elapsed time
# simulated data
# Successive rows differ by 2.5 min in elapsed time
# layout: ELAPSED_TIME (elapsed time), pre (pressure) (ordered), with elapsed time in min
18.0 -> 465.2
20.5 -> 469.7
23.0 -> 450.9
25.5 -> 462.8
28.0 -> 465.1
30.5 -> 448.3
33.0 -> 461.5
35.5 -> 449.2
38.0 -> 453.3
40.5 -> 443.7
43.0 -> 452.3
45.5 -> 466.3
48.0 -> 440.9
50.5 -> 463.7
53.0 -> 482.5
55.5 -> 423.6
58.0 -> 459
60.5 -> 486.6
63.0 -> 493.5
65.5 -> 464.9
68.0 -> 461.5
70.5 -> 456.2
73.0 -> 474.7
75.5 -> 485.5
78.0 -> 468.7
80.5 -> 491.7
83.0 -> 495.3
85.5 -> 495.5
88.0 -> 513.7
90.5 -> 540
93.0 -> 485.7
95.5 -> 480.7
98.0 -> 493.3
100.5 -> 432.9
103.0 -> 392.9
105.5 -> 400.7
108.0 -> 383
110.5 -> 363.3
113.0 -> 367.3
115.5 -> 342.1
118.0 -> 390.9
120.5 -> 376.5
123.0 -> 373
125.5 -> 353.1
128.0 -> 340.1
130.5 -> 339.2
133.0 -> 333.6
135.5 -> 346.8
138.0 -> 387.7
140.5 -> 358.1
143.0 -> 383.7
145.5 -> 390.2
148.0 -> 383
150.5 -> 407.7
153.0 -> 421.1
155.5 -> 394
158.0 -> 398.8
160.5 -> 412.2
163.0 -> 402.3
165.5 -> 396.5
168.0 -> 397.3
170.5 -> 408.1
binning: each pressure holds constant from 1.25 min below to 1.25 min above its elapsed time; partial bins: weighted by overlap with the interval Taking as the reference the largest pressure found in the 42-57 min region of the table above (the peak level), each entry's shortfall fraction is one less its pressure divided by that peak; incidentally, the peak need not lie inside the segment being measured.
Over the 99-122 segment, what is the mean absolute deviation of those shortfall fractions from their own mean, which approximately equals 0.0388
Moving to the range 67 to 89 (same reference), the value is 0.0318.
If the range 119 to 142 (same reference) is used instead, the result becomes 0.0320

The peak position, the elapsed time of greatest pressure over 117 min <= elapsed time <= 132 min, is 118.0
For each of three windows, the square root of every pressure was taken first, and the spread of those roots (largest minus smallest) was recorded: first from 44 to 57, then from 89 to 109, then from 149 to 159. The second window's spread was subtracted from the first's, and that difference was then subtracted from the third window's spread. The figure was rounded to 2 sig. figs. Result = 3.0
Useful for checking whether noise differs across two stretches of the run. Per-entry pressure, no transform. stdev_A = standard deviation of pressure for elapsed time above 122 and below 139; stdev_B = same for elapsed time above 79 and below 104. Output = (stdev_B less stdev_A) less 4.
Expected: 17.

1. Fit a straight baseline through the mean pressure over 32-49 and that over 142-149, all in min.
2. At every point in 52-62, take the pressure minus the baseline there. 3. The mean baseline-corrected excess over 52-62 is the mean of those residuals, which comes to 21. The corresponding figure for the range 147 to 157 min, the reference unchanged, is 20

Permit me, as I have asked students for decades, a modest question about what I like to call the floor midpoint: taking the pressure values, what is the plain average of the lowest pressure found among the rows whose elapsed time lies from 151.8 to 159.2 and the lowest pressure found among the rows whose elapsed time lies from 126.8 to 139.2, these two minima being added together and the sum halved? 364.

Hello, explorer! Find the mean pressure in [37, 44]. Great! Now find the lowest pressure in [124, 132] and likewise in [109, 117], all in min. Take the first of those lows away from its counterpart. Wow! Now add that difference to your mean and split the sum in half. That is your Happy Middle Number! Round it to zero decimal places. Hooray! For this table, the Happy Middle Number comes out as 226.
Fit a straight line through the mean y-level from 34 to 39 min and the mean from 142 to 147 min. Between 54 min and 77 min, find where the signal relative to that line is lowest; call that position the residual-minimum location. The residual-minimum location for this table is 55.5 min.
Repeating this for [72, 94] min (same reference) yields 78.0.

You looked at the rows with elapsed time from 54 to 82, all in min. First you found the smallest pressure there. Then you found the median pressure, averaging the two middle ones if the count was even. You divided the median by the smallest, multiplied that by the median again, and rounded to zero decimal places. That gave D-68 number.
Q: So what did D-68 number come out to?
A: 519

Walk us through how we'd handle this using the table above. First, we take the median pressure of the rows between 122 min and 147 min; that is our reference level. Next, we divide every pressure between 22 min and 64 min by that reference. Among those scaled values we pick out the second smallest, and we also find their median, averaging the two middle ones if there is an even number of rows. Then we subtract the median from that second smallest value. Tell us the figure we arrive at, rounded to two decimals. -0.05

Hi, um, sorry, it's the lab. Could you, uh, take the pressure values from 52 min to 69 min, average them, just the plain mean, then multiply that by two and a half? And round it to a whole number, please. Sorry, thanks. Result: 1168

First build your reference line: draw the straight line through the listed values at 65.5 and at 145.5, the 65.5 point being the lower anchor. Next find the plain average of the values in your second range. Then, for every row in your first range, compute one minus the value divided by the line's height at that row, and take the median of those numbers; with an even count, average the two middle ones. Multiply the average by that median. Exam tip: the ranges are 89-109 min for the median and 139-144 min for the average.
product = -19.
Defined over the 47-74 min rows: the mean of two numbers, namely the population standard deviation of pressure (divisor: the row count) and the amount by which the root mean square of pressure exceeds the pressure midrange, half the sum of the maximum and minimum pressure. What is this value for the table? 13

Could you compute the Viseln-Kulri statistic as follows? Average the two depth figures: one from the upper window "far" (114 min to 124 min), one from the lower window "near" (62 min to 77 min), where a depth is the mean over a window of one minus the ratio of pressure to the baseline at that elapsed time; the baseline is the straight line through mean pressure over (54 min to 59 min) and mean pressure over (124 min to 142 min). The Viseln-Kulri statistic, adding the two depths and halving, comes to -0.06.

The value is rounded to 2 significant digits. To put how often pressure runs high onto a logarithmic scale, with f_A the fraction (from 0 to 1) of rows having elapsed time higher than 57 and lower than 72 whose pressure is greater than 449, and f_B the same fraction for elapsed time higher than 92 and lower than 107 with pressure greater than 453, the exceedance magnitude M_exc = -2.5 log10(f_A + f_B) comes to -0.44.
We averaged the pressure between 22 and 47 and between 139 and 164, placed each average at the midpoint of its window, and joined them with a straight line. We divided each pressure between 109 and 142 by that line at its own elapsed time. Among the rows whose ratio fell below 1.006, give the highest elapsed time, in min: 140.5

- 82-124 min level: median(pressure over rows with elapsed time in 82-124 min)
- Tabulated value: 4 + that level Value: 405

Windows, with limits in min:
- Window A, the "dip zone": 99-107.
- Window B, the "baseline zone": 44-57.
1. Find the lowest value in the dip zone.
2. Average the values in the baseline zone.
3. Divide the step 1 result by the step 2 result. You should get 0.86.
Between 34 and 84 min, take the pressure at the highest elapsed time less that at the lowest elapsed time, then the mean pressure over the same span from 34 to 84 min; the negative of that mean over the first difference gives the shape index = -10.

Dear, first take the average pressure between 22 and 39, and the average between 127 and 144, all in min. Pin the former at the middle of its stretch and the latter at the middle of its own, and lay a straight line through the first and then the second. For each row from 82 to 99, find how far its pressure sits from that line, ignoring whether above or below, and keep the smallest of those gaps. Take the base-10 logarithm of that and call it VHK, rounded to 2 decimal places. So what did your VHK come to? 1.94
